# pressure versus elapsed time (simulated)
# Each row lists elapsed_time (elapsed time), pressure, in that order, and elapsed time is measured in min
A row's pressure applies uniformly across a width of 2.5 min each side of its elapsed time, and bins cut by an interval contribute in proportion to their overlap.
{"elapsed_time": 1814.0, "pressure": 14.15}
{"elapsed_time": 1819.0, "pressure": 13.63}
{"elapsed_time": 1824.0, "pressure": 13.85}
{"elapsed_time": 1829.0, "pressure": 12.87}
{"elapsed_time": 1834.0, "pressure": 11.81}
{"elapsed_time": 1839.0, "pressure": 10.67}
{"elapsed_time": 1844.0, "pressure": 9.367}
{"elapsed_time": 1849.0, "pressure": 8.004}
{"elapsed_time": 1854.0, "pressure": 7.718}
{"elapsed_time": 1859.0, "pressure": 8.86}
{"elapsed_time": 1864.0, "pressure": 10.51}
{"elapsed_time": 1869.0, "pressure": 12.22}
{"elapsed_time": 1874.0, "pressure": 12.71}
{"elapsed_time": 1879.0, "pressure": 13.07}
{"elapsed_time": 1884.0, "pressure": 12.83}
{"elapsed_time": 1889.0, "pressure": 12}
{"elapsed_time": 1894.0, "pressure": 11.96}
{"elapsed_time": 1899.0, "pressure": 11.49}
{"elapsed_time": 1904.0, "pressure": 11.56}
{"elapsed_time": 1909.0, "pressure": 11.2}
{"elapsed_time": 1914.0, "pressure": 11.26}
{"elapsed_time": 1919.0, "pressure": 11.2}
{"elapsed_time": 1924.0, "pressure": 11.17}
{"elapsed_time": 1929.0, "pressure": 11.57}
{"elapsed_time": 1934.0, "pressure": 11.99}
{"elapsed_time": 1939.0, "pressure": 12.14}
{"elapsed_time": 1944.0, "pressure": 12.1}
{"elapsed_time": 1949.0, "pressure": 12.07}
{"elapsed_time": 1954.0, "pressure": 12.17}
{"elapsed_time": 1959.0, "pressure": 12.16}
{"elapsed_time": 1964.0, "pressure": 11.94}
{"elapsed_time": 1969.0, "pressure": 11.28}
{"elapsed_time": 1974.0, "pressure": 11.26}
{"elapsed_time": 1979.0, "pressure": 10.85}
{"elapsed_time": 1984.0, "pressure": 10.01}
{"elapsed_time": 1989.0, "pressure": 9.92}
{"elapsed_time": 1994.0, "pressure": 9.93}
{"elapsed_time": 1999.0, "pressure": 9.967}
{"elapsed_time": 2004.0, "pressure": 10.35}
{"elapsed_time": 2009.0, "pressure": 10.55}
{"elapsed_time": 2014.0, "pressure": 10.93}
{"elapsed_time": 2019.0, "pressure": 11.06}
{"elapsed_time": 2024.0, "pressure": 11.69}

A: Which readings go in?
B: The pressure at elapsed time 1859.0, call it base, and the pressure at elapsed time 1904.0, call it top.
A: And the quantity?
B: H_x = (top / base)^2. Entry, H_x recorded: 1.7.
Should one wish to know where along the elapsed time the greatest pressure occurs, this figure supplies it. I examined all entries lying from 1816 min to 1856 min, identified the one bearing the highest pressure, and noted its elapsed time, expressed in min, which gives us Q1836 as 1824.0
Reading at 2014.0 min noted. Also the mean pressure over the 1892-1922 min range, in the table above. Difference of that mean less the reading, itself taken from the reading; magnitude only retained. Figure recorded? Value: 10.4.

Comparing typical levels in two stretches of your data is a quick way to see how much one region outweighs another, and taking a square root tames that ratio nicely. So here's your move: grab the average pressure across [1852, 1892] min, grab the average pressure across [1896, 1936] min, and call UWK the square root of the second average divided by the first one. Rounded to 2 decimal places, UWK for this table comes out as 1.01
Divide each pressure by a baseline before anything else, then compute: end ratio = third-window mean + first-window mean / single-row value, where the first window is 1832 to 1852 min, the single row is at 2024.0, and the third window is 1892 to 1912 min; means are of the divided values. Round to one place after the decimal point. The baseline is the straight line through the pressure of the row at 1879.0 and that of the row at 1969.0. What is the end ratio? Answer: 1.5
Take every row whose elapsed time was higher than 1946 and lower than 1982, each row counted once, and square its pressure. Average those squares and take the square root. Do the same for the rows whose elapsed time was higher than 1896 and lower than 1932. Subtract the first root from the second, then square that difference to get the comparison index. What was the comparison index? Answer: 0.1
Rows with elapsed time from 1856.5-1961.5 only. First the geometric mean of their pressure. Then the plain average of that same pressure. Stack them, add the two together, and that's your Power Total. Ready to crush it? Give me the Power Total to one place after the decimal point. 23.4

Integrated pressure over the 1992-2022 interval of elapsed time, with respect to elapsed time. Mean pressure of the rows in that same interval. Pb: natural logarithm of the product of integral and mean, 8.10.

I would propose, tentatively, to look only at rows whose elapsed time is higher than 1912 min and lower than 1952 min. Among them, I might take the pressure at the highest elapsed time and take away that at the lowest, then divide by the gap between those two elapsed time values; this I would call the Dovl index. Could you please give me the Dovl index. 0.023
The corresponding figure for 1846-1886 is 0.138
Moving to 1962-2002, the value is -0.056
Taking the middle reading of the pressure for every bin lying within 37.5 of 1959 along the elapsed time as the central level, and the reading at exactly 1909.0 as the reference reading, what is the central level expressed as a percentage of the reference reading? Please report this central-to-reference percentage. 103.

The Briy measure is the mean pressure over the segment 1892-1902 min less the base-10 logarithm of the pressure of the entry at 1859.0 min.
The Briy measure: 10.8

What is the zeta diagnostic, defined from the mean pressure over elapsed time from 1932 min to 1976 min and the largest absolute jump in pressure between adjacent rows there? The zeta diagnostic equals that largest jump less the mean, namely -11.2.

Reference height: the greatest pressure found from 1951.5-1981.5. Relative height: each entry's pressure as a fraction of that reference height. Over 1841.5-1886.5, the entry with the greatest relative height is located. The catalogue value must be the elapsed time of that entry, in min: 1879.0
